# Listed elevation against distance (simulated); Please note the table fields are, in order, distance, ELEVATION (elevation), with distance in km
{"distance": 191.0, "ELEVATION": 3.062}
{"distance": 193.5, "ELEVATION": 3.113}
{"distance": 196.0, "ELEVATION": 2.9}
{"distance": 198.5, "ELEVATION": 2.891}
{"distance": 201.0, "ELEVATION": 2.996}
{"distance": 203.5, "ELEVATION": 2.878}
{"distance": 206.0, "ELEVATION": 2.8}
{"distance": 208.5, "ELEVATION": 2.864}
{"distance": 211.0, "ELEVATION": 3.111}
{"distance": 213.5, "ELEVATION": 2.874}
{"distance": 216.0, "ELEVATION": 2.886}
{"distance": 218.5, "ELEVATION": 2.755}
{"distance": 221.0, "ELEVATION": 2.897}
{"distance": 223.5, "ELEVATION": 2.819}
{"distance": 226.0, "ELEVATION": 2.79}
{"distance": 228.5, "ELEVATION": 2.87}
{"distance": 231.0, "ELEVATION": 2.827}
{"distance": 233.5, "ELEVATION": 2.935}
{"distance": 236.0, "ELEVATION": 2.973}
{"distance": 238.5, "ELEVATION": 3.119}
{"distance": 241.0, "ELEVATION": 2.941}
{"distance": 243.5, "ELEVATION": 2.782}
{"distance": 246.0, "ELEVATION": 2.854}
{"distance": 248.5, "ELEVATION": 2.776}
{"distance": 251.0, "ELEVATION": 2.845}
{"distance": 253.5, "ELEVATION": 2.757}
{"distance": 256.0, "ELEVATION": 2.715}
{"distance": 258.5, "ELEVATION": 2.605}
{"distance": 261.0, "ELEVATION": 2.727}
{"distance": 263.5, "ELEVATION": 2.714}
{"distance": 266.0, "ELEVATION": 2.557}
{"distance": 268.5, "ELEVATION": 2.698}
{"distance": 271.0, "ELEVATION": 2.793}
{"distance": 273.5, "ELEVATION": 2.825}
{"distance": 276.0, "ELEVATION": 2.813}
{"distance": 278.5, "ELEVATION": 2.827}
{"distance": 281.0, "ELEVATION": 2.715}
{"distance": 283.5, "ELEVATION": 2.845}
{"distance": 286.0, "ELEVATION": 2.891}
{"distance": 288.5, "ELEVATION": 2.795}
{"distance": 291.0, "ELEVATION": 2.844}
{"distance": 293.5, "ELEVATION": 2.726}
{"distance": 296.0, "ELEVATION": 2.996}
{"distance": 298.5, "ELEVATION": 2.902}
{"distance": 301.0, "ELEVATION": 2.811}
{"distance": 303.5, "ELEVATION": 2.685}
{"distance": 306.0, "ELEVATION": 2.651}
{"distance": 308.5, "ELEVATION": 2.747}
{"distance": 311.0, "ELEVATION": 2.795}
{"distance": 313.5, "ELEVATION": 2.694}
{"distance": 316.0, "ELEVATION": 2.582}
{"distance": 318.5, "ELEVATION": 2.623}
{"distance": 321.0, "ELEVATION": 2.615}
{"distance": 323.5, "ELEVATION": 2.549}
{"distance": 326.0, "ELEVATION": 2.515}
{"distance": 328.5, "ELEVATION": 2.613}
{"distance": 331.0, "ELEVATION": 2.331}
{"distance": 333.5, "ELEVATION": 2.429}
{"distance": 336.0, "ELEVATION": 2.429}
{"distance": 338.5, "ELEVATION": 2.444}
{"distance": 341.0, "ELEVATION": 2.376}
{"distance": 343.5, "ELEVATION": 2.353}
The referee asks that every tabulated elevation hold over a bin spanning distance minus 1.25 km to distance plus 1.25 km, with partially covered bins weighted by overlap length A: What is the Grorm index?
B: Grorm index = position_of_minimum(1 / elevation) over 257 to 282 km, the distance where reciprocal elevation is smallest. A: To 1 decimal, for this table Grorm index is 278.5 km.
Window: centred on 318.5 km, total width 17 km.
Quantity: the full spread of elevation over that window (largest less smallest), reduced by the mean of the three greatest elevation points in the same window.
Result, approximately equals -2.42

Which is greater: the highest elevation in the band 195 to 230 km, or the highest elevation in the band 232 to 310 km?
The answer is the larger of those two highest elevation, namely 3.119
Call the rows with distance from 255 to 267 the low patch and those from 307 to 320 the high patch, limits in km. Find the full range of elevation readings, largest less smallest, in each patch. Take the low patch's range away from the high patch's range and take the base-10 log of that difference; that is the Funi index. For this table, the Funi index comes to -1.37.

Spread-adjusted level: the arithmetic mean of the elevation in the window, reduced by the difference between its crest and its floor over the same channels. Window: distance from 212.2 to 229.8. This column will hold 2.70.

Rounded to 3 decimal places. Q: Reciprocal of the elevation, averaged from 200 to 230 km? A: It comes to 0.348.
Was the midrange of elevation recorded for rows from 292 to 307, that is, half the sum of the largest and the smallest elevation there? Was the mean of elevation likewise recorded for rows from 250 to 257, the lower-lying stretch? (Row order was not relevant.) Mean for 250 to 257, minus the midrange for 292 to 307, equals -0.05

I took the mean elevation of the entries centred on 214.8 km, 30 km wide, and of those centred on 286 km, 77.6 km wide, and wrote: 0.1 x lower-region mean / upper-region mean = 0.105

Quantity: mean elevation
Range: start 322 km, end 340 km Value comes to 2.47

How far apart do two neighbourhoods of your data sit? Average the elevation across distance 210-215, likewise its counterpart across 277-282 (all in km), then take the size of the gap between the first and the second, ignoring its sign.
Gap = 0.2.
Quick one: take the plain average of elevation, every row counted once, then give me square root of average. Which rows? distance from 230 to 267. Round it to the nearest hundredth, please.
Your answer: 1.68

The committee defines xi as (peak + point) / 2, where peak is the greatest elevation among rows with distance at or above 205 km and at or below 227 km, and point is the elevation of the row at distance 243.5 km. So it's 2.95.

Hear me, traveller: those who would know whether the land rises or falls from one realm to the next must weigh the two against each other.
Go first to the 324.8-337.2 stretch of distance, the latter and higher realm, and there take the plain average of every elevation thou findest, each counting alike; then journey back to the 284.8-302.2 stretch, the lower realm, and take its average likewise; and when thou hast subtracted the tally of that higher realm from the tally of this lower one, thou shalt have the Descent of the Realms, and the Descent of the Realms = 0.39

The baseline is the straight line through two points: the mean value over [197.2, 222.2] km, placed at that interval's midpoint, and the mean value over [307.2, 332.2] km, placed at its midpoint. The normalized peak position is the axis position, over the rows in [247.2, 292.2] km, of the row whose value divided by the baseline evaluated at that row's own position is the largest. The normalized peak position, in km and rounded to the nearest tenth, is 286.0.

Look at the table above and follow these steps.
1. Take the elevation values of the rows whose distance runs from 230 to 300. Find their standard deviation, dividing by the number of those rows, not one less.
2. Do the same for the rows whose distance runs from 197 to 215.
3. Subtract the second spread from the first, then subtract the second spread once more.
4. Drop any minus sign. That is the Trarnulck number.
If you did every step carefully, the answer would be 0.076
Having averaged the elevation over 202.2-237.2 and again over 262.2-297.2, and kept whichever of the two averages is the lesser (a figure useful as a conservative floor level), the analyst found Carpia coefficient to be 2.79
